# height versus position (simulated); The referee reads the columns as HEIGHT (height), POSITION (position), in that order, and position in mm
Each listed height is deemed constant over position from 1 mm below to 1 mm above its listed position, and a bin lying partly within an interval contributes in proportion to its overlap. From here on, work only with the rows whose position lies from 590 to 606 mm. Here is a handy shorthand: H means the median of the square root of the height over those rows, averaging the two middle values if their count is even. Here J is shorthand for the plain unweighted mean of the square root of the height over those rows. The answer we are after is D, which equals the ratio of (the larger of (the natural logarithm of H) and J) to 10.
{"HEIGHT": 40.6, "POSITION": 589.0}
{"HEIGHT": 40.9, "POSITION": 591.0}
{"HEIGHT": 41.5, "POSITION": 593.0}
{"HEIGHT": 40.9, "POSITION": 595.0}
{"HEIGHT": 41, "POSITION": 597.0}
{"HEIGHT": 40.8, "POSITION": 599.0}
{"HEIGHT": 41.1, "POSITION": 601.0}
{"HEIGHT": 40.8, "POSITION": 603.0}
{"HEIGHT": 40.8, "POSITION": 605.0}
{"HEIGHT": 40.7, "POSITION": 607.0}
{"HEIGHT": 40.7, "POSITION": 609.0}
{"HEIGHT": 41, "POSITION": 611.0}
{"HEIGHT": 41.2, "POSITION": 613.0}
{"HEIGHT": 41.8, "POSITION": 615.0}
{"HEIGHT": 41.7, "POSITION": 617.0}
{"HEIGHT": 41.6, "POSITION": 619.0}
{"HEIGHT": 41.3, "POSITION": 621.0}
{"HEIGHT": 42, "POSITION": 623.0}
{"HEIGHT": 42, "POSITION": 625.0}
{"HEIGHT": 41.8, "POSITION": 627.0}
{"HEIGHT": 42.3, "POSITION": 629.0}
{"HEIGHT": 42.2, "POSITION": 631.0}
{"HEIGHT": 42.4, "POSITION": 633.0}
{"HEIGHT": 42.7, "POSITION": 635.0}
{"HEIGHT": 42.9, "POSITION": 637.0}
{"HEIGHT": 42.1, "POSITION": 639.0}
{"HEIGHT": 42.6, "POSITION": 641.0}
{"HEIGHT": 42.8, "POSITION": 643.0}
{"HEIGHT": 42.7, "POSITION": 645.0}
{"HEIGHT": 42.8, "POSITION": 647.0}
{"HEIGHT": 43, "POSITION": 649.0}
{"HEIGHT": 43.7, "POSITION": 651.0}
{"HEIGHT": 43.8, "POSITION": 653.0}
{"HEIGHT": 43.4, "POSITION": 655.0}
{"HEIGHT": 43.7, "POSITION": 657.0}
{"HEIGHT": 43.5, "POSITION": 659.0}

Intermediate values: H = 6.40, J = 6.40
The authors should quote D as 0.640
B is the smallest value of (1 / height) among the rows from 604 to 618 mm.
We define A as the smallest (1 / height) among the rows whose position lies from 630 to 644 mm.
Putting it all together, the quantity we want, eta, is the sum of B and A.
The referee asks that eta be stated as 0.0472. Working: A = 0.0233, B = 0.0239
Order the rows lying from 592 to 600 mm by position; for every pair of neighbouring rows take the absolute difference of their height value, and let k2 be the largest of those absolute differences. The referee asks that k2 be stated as 0.60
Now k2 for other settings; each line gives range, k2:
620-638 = 0.70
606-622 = 0.60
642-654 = 0.70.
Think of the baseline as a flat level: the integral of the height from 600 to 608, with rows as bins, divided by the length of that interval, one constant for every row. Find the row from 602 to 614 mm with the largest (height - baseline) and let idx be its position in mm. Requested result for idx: 613.0 mm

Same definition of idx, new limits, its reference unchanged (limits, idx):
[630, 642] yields 637.0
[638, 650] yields 649.0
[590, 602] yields 593.0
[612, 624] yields 623.0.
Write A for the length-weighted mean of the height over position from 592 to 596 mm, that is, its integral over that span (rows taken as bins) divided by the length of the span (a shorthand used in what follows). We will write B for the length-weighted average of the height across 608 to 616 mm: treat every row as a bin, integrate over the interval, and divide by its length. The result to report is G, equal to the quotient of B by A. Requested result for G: 1.00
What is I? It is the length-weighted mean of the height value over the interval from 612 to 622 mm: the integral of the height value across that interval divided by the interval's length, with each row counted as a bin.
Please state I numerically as 41.5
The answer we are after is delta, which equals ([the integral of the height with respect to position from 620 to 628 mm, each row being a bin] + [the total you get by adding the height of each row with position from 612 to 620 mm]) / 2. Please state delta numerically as 250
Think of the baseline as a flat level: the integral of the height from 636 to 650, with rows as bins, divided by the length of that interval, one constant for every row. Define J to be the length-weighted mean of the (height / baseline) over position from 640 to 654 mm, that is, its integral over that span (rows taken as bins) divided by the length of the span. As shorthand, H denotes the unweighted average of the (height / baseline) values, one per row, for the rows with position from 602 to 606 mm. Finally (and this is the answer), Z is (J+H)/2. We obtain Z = 0.982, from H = 0.956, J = 1.01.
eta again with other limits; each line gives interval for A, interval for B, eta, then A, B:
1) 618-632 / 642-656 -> 0.0465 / 0.0236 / 0.0228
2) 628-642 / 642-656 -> 0.0461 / 0.0233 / 0.0228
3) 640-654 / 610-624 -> 0.0466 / 0.0228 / 0.0238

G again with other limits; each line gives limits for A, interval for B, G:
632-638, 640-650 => 1.00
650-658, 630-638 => 0.97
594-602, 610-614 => 1.00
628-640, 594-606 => 0.96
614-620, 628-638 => 1.02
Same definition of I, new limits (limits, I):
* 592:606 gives 41.0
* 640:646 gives 42.7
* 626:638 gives 42.4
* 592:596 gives 41.2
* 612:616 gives 41.5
